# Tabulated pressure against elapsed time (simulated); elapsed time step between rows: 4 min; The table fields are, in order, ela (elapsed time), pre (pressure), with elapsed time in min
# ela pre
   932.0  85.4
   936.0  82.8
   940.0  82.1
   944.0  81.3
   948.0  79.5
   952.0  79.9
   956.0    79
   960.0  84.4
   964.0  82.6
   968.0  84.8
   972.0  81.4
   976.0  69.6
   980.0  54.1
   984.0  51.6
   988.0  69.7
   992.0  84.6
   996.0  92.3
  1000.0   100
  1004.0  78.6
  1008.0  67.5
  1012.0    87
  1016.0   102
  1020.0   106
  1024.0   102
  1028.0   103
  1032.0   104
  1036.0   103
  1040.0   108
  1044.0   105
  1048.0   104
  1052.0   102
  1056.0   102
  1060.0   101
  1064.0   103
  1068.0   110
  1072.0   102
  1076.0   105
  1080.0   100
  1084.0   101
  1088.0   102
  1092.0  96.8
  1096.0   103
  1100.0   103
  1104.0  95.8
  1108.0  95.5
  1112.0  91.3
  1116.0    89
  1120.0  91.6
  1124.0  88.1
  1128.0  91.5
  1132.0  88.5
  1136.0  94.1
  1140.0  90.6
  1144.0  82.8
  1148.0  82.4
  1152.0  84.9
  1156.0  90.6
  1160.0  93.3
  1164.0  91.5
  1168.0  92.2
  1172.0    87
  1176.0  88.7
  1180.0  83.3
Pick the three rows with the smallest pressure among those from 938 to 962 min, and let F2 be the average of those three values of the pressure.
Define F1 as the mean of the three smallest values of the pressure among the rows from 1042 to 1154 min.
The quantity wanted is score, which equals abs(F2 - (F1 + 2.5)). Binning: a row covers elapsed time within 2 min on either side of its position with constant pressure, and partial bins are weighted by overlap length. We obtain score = 6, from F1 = 83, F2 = 79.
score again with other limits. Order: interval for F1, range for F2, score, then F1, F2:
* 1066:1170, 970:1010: 28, 83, 58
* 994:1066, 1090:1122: 10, 78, 91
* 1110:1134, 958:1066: 33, 89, 58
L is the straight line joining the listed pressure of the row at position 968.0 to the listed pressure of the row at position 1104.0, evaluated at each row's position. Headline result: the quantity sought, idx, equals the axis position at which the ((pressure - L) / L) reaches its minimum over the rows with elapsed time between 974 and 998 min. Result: 984.0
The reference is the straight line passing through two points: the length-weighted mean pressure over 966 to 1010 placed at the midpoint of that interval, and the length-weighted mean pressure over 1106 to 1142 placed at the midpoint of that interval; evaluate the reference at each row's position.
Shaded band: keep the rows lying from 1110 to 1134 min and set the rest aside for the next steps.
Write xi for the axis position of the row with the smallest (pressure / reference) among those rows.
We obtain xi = 1132.0 min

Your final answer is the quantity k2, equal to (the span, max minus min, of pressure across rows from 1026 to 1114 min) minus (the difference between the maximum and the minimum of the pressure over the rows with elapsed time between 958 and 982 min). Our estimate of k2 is -12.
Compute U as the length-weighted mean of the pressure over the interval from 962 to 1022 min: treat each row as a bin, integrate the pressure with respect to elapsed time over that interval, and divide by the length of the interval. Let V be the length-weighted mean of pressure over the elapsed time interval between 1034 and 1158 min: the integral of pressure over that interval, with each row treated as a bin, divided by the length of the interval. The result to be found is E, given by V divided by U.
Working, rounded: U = 81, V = 97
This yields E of 1.20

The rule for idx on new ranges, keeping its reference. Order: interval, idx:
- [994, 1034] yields 1008.0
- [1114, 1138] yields 1132.0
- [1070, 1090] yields 1080.0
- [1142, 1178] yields 1148.0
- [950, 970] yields 956.0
